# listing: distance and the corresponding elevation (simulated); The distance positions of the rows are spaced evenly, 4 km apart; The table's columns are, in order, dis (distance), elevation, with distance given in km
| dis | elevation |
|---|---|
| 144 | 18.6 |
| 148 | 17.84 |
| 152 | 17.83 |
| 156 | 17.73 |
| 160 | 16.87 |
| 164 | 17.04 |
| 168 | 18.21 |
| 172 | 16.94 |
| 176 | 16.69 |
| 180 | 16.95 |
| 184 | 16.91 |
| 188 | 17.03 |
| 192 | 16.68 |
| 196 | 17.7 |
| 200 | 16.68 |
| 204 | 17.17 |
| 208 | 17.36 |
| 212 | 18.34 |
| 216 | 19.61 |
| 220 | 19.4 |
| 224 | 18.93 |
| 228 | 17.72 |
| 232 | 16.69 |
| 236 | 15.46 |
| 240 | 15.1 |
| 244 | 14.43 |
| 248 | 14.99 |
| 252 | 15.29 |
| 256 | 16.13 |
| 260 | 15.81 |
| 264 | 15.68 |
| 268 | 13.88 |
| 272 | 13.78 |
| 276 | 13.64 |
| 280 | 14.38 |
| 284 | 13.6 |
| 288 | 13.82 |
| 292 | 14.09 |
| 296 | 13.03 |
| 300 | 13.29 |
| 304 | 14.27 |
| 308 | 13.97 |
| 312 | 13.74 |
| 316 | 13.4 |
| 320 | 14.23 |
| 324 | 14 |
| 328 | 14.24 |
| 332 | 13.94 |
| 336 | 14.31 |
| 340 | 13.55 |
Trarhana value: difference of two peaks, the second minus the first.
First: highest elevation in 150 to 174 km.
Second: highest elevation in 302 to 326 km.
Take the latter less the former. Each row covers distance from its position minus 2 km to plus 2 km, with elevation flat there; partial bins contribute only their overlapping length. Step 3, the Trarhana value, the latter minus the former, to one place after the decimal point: -3.9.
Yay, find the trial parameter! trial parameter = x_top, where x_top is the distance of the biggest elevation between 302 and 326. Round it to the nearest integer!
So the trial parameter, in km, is 304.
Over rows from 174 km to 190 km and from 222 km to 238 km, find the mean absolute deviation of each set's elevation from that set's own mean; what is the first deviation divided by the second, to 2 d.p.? 0.09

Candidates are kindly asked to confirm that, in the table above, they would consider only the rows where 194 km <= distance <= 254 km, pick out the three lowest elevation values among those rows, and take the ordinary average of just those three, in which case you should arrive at 14.8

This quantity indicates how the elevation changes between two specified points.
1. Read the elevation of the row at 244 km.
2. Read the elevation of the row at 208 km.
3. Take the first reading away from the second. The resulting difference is 2.9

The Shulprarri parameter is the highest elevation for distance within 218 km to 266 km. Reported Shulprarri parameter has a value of 19.4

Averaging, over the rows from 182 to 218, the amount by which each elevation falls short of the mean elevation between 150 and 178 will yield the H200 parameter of -0.17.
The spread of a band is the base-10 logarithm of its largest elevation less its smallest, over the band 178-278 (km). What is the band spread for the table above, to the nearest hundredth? 0.78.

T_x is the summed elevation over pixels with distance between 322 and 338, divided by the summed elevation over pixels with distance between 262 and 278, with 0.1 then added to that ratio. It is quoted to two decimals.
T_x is 1.09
